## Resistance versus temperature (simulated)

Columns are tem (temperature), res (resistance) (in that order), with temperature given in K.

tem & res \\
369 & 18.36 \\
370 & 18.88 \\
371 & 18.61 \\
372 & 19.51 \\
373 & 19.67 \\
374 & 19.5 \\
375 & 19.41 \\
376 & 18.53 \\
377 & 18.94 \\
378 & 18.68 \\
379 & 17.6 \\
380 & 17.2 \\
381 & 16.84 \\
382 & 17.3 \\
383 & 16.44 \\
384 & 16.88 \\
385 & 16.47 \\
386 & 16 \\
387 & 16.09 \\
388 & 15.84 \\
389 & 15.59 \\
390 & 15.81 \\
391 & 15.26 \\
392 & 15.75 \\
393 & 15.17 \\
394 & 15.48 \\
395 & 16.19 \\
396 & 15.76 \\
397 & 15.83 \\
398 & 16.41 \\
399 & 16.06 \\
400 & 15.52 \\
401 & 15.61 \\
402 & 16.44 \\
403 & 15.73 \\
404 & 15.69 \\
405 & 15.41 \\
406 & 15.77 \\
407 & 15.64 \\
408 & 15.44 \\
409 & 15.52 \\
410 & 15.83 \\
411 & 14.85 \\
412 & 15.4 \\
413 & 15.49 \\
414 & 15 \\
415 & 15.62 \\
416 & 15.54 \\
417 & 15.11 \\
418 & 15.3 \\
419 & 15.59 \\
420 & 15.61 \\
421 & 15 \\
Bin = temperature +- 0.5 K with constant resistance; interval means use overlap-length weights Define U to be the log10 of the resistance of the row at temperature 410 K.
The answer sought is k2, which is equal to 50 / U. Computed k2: 41.7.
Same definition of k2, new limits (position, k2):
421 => 42.5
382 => 40.4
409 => 42.0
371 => 39.4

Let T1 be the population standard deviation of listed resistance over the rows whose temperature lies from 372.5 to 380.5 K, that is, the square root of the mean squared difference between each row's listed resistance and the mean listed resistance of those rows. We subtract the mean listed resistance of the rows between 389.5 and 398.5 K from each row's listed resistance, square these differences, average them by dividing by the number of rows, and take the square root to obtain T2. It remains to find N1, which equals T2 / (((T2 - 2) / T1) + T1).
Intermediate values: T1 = 0.84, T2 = 0.38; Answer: -0.346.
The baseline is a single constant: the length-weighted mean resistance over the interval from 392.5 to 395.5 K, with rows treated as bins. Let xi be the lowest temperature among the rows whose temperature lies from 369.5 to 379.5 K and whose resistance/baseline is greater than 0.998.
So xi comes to 370 K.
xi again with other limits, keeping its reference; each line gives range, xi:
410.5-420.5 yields 415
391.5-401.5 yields 392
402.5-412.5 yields 403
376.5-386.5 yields 377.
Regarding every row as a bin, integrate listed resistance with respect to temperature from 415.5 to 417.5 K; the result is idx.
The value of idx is 31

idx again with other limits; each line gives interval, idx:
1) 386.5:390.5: 63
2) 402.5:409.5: 109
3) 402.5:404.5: 31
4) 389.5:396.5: 109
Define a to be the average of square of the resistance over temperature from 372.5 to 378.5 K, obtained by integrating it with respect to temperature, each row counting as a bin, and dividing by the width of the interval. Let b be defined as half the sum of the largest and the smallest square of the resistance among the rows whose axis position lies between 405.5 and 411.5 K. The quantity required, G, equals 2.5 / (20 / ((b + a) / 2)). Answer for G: 37.6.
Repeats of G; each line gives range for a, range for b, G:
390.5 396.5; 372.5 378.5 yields 38.0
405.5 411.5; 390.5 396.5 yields 30.4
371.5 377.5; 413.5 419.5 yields 37.8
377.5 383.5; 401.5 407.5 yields 34.7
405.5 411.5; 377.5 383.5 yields 34.4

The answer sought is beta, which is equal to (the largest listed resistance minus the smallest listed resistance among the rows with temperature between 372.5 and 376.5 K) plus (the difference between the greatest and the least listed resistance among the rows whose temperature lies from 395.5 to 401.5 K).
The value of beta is 2.0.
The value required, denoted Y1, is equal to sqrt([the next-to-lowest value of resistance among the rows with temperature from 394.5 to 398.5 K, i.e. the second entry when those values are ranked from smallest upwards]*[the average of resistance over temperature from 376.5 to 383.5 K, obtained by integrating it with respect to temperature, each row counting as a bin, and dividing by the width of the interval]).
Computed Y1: 16.7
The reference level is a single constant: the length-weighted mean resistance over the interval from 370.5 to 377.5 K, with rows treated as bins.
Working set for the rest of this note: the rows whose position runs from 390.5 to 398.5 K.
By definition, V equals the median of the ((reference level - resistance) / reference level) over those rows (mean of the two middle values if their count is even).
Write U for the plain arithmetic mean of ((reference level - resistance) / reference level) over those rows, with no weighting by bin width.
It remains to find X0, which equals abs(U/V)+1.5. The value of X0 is 2.51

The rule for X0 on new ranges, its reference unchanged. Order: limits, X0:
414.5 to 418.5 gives 2.51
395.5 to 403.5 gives 2.46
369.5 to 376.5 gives 1.54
